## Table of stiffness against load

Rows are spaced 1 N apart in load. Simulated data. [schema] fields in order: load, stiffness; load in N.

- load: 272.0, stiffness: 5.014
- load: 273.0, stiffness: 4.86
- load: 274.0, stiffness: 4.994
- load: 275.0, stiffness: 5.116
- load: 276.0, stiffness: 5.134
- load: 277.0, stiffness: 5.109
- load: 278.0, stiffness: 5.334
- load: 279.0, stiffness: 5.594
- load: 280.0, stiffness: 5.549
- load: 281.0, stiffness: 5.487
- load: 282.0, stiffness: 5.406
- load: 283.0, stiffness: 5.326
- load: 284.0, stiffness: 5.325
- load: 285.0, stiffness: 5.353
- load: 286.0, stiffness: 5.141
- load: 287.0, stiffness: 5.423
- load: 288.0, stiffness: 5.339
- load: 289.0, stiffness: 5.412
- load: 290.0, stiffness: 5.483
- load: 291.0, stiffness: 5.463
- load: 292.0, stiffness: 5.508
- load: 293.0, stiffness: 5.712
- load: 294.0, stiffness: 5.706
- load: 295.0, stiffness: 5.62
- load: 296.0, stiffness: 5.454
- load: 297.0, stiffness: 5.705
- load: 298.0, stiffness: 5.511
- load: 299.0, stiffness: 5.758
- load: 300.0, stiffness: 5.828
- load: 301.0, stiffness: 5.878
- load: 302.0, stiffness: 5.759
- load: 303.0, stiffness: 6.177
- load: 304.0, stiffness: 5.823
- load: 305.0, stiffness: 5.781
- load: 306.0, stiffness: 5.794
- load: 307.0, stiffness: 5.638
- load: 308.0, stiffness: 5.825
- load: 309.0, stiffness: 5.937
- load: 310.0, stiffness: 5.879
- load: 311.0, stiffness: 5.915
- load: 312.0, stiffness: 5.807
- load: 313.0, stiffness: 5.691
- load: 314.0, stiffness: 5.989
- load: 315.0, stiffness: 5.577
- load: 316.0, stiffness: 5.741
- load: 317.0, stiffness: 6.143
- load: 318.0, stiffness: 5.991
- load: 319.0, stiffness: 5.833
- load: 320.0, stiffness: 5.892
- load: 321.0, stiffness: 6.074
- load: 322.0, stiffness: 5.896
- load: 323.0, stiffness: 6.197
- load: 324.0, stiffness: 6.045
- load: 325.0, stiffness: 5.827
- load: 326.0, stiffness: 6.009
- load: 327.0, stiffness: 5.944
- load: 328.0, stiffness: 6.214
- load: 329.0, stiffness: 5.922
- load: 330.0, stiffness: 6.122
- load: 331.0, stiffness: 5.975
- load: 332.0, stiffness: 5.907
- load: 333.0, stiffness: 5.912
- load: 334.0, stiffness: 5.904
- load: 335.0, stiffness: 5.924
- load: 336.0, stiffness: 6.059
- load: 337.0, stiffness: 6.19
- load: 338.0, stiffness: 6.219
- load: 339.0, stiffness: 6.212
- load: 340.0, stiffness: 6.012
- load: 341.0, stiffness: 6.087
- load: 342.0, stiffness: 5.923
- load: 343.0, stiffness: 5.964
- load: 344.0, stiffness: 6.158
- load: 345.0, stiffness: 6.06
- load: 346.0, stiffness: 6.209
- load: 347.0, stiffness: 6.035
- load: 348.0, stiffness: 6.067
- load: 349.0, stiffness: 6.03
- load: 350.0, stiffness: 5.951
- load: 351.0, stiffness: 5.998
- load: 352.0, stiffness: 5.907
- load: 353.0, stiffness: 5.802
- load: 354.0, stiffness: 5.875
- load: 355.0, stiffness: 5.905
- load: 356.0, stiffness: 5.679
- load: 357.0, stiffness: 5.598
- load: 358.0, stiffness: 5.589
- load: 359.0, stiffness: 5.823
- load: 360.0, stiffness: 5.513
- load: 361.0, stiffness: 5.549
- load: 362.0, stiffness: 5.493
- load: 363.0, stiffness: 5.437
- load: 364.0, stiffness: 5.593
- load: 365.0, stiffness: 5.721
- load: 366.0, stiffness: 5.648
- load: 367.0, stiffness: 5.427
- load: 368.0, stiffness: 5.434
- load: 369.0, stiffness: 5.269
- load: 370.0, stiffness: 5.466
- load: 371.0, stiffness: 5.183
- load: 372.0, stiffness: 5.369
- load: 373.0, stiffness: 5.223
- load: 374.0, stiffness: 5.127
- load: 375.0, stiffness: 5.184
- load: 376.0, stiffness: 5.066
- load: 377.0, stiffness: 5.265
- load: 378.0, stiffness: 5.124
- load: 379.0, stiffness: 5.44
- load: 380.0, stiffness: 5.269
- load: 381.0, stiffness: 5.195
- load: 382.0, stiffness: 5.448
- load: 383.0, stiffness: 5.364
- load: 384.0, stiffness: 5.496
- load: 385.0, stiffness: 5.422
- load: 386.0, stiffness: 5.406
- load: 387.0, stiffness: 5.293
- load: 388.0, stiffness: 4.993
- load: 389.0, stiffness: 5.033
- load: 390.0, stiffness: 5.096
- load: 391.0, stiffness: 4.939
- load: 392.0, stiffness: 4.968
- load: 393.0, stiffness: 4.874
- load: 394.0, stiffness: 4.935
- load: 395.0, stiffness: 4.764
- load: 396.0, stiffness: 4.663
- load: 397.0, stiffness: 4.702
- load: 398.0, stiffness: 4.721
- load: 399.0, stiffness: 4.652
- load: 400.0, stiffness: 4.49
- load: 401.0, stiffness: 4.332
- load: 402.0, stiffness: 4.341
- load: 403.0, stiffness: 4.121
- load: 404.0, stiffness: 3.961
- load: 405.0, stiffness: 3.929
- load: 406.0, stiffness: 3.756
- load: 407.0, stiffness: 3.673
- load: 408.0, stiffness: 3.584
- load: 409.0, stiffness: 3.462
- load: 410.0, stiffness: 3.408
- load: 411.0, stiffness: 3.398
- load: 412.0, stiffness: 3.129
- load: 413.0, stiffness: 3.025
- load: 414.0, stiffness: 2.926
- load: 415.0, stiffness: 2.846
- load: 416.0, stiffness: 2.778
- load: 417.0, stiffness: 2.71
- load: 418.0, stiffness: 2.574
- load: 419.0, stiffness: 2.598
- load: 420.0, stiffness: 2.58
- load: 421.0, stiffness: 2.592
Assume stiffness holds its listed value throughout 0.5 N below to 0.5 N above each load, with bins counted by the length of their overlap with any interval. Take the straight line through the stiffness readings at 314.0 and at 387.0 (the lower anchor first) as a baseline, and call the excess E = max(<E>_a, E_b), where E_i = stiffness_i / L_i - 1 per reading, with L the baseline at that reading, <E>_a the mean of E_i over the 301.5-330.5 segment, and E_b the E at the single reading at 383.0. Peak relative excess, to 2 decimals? 0.01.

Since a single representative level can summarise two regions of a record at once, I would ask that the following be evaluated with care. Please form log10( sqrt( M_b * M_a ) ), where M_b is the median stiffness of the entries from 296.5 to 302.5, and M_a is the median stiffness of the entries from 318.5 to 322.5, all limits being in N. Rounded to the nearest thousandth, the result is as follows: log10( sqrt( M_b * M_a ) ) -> 0.765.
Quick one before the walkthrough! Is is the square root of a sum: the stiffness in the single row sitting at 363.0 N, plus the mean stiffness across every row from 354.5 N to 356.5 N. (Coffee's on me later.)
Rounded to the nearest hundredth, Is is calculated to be 3.35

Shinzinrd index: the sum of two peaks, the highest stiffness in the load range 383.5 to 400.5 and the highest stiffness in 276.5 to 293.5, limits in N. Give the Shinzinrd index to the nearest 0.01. 11.21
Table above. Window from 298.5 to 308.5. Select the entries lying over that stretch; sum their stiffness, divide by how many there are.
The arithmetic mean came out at 5.83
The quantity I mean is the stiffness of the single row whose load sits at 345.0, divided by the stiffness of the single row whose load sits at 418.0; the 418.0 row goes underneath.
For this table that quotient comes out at 2.35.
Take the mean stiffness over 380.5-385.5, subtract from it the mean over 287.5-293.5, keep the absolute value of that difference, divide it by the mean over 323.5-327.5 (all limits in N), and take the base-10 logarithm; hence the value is -1.8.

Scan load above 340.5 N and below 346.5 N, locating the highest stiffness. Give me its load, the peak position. 346.0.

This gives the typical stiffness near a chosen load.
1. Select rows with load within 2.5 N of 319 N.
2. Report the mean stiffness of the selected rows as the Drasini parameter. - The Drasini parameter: 6.0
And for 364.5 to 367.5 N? 5.6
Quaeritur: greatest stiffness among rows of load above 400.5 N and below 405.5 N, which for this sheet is 4.341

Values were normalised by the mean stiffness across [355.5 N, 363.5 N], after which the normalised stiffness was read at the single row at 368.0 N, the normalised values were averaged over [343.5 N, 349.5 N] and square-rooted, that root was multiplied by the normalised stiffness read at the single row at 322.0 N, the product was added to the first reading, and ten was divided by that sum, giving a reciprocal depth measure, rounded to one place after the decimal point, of 4.8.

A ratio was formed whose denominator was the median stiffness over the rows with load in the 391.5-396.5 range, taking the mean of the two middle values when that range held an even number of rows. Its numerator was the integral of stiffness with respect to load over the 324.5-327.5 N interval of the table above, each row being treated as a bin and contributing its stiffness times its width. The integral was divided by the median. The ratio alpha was 4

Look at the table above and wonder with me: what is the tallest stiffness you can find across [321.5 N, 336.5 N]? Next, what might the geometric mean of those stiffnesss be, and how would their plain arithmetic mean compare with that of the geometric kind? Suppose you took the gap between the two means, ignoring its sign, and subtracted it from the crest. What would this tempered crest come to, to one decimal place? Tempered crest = 6.2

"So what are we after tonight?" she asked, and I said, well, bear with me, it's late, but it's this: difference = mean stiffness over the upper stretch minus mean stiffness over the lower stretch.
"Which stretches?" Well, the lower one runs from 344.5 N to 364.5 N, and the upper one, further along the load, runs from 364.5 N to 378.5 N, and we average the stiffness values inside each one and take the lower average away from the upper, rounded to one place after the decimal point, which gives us -0.5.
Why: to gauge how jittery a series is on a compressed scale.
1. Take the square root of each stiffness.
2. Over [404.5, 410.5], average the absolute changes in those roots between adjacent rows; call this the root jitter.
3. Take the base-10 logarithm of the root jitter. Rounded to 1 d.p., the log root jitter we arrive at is -1.6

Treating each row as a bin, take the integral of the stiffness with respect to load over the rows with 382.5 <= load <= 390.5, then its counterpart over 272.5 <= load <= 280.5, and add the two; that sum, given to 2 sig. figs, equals 84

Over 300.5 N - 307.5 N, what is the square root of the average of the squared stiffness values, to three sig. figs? 5.84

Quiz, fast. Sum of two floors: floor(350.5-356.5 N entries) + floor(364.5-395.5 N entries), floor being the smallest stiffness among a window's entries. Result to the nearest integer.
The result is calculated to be 10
